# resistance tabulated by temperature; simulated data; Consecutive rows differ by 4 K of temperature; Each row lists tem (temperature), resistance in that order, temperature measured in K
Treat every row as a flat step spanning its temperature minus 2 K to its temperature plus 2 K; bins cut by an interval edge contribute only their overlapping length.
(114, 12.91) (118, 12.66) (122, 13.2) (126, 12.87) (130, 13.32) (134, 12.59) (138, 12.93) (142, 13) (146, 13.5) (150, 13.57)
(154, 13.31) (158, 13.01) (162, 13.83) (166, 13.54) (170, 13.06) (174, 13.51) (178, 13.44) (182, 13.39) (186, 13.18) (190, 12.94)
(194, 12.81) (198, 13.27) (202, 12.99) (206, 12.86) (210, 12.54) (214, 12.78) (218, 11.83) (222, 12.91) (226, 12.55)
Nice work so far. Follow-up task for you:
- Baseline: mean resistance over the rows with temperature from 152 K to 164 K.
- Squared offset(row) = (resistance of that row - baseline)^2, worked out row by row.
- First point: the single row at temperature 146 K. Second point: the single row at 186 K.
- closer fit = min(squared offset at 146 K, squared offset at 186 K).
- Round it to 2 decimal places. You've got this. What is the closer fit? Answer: 0.01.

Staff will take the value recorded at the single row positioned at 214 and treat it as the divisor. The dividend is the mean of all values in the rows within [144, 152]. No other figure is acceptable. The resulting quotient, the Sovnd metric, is 1.06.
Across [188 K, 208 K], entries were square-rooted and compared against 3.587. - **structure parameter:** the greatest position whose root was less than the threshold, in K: 206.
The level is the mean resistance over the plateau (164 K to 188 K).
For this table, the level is 13.35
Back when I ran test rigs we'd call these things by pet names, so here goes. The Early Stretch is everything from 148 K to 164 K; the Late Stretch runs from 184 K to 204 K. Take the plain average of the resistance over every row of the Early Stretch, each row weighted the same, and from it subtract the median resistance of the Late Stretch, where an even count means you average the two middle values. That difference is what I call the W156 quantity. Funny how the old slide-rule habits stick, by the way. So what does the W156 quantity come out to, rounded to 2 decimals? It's 0.44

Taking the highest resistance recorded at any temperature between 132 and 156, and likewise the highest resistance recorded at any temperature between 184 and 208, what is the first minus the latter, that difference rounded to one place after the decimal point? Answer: 0.3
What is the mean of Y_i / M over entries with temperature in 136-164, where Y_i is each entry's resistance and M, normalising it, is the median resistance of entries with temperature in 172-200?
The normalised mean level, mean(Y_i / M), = 1.00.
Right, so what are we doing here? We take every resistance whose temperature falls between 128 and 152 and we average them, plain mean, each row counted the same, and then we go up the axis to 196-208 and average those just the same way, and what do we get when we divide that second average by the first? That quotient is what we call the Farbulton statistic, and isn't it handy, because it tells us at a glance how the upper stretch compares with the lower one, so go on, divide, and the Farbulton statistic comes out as 0.99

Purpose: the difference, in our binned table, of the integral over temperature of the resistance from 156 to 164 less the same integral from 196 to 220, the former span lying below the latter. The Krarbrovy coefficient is -198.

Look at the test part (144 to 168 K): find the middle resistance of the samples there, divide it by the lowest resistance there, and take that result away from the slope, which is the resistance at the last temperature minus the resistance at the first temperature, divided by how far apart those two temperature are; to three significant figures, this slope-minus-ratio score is -1.04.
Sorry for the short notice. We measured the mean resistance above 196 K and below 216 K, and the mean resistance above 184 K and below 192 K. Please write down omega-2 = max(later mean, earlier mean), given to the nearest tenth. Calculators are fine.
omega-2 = 13.1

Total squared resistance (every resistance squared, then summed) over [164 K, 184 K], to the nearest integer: 896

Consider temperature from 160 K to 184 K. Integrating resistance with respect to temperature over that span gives 323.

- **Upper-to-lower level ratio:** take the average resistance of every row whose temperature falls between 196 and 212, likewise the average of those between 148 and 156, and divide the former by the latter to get 0.96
